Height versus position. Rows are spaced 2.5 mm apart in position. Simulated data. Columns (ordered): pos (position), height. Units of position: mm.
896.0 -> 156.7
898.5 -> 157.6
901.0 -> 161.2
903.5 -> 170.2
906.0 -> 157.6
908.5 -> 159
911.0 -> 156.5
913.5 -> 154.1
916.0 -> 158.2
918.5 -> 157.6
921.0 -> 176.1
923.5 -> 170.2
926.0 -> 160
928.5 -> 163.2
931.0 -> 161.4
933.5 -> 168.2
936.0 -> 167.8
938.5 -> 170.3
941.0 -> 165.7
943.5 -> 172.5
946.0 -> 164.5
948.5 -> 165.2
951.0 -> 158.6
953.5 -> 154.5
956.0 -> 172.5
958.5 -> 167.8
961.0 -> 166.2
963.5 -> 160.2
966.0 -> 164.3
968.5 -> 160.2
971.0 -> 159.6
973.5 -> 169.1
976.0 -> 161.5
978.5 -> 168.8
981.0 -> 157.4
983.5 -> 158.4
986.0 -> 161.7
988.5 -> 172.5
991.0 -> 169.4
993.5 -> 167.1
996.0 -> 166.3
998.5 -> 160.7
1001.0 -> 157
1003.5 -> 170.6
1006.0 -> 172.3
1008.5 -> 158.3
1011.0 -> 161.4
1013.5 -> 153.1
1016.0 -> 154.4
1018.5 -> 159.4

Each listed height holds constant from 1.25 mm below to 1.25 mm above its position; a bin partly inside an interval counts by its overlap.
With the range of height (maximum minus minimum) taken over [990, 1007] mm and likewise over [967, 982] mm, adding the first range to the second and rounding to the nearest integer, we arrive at 27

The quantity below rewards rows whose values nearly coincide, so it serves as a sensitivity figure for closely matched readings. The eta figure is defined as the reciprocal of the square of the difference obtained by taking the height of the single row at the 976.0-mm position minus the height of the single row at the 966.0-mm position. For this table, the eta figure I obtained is 0.13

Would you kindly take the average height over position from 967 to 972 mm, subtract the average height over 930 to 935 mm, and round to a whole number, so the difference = -5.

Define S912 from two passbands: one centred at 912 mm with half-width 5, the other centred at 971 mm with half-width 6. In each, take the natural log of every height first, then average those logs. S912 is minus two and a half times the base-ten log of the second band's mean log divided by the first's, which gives -0.0080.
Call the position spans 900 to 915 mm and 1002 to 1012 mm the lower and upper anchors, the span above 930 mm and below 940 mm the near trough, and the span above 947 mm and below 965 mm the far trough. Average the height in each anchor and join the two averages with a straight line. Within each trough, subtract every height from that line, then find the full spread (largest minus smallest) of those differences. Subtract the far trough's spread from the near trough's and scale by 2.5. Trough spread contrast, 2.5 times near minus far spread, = -23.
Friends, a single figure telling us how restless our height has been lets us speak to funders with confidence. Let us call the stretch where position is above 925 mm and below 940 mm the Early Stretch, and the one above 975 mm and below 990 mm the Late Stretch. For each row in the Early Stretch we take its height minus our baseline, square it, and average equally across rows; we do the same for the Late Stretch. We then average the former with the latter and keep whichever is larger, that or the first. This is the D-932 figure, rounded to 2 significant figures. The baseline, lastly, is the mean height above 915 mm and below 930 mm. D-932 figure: 23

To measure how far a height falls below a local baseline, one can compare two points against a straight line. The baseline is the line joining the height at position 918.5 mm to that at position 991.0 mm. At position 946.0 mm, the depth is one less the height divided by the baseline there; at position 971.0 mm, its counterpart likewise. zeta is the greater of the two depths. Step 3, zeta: 0.04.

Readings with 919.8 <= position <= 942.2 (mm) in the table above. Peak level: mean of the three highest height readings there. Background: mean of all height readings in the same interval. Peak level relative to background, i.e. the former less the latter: 5.2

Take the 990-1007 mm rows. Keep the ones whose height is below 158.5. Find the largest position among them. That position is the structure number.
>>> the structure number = 1001.0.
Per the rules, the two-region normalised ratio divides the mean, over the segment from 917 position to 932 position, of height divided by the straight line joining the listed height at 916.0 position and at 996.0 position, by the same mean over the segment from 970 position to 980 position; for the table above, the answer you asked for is 1.032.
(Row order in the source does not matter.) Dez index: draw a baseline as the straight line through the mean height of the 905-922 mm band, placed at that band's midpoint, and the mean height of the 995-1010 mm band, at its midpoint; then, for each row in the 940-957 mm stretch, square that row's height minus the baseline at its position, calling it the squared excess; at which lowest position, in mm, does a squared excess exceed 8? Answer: 941.0 mm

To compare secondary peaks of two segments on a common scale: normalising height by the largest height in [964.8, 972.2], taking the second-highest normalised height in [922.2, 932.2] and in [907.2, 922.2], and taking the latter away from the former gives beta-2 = 0.026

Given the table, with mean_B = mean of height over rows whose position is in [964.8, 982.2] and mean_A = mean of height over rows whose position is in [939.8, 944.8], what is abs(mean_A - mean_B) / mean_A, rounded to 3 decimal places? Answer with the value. 0.036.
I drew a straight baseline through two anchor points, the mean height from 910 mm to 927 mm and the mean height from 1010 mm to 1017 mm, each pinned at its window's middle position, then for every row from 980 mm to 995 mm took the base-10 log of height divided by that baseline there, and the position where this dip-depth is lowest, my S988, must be 981.0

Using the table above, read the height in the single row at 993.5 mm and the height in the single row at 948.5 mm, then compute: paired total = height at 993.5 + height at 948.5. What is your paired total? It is 332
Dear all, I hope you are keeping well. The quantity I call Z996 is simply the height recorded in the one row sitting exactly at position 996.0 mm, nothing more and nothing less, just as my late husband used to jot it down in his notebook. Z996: 166.3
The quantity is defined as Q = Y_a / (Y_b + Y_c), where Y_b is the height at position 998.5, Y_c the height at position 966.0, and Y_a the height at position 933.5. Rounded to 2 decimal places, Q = 0.52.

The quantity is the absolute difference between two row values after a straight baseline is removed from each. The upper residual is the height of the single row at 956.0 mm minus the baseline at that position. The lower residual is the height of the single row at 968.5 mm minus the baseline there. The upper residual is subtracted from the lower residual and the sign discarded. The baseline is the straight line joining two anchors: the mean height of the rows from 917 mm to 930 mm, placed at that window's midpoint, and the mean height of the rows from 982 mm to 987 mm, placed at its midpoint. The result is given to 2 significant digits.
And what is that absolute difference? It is 11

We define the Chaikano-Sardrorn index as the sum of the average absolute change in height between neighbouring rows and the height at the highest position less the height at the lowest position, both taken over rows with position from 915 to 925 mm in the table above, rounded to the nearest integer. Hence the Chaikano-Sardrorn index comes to 20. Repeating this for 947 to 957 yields 17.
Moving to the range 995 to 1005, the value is 12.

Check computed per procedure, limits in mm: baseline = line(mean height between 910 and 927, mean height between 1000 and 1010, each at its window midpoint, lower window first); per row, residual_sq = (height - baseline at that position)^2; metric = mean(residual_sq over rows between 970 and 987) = 22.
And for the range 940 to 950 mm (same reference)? 29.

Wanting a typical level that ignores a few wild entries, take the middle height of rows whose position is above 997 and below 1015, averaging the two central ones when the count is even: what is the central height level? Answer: 161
